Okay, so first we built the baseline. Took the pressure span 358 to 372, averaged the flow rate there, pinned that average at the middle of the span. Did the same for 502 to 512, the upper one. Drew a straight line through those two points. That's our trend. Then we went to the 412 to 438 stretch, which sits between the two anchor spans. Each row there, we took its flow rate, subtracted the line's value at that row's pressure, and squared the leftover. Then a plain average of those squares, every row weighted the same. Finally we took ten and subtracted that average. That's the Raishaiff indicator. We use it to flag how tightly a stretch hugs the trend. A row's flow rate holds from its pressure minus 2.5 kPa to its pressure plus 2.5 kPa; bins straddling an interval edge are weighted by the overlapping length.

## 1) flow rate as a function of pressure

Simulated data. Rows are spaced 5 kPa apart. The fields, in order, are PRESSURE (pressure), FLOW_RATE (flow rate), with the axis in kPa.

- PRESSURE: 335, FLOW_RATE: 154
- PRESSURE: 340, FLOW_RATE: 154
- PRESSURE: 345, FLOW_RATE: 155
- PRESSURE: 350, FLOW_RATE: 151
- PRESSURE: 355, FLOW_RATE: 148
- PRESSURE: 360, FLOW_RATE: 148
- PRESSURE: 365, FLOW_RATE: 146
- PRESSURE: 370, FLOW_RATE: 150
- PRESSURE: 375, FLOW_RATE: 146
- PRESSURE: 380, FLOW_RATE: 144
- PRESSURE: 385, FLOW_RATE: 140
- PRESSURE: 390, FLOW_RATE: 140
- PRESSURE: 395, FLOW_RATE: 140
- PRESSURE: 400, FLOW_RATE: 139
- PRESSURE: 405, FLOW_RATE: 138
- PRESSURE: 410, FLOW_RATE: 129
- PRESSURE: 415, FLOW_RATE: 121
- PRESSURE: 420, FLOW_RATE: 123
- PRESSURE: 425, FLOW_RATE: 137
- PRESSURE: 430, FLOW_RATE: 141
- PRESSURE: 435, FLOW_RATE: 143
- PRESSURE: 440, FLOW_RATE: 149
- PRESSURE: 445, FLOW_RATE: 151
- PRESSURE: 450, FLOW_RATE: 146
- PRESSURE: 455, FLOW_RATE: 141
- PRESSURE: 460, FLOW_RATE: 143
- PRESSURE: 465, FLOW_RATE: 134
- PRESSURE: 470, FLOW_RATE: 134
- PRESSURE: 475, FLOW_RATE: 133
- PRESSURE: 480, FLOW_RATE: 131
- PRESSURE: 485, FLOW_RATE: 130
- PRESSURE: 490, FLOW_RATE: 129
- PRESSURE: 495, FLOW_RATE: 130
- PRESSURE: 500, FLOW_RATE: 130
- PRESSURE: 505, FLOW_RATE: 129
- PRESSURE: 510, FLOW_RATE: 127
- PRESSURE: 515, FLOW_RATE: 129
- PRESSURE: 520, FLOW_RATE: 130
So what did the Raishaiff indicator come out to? -136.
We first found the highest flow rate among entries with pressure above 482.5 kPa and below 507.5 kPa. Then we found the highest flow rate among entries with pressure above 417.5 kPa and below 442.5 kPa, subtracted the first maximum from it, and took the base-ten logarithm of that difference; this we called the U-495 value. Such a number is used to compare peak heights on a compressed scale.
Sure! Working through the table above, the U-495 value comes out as 1.3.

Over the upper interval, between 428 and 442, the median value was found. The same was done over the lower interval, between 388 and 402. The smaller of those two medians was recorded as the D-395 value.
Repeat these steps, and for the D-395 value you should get 140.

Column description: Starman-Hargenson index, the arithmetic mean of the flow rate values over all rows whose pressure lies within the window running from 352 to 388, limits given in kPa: 146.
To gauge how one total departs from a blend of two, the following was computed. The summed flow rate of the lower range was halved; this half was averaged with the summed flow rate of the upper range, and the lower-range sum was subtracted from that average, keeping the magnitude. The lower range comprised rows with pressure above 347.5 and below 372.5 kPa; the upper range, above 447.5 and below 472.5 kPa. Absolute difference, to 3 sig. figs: 208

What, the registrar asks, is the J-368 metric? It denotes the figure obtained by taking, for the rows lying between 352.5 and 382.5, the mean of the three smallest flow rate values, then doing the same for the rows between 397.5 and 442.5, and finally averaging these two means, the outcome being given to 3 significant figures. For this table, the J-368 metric 135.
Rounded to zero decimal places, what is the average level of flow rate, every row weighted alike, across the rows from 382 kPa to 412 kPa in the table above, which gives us 138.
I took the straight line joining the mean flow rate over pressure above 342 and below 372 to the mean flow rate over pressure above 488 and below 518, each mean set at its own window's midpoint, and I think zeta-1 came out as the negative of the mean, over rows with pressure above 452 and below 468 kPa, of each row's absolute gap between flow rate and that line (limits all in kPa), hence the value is -4.5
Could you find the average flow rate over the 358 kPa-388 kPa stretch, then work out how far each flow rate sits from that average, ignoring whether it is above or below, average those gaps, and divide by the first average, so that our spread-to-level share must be 0.017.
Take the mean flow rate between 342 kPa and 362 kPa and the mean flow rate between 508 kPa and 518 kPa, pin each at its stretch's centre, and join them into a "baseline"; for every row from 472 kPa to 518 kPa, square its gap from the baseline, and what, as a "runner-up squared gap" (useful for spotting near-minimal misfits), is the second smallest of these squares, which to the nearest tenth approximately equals 0.1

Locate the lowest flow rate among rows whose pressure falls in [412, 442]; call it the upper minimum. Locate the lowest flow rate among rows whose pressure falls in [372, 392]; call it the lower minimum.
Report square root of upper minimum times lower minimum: 130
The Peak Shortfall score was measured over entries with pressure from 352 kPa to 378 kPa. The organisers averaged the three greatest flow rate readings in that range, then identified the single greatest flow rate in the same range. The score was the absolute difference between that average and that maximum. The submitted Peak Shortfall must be 1.3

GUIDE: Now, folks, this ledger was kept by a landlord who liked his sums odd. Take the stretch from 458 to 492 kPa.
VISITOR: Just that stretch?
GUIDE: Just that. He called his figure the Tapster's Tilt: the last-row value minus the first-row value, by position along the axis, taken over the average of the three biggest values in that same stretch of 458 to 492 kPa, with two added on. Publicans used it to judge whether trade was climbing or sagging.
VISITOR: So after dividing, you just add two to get 1.90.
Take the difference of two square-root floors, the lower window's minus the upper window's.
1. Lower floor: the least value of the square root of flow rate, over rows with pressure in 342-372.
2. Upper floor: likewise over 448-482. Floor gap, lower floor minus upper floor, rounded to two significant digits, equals 0.64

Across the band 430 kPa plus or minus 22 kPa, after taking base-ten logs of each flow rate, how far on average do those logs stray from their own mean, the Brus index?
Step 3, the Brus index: 0.029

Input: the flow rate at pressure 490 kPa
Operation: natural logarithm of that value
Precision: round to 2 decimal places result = 4.86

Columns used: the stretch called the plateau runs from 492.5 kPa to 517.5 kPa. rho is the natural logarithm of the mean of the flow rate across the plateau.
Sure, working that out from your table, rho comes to 4.86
